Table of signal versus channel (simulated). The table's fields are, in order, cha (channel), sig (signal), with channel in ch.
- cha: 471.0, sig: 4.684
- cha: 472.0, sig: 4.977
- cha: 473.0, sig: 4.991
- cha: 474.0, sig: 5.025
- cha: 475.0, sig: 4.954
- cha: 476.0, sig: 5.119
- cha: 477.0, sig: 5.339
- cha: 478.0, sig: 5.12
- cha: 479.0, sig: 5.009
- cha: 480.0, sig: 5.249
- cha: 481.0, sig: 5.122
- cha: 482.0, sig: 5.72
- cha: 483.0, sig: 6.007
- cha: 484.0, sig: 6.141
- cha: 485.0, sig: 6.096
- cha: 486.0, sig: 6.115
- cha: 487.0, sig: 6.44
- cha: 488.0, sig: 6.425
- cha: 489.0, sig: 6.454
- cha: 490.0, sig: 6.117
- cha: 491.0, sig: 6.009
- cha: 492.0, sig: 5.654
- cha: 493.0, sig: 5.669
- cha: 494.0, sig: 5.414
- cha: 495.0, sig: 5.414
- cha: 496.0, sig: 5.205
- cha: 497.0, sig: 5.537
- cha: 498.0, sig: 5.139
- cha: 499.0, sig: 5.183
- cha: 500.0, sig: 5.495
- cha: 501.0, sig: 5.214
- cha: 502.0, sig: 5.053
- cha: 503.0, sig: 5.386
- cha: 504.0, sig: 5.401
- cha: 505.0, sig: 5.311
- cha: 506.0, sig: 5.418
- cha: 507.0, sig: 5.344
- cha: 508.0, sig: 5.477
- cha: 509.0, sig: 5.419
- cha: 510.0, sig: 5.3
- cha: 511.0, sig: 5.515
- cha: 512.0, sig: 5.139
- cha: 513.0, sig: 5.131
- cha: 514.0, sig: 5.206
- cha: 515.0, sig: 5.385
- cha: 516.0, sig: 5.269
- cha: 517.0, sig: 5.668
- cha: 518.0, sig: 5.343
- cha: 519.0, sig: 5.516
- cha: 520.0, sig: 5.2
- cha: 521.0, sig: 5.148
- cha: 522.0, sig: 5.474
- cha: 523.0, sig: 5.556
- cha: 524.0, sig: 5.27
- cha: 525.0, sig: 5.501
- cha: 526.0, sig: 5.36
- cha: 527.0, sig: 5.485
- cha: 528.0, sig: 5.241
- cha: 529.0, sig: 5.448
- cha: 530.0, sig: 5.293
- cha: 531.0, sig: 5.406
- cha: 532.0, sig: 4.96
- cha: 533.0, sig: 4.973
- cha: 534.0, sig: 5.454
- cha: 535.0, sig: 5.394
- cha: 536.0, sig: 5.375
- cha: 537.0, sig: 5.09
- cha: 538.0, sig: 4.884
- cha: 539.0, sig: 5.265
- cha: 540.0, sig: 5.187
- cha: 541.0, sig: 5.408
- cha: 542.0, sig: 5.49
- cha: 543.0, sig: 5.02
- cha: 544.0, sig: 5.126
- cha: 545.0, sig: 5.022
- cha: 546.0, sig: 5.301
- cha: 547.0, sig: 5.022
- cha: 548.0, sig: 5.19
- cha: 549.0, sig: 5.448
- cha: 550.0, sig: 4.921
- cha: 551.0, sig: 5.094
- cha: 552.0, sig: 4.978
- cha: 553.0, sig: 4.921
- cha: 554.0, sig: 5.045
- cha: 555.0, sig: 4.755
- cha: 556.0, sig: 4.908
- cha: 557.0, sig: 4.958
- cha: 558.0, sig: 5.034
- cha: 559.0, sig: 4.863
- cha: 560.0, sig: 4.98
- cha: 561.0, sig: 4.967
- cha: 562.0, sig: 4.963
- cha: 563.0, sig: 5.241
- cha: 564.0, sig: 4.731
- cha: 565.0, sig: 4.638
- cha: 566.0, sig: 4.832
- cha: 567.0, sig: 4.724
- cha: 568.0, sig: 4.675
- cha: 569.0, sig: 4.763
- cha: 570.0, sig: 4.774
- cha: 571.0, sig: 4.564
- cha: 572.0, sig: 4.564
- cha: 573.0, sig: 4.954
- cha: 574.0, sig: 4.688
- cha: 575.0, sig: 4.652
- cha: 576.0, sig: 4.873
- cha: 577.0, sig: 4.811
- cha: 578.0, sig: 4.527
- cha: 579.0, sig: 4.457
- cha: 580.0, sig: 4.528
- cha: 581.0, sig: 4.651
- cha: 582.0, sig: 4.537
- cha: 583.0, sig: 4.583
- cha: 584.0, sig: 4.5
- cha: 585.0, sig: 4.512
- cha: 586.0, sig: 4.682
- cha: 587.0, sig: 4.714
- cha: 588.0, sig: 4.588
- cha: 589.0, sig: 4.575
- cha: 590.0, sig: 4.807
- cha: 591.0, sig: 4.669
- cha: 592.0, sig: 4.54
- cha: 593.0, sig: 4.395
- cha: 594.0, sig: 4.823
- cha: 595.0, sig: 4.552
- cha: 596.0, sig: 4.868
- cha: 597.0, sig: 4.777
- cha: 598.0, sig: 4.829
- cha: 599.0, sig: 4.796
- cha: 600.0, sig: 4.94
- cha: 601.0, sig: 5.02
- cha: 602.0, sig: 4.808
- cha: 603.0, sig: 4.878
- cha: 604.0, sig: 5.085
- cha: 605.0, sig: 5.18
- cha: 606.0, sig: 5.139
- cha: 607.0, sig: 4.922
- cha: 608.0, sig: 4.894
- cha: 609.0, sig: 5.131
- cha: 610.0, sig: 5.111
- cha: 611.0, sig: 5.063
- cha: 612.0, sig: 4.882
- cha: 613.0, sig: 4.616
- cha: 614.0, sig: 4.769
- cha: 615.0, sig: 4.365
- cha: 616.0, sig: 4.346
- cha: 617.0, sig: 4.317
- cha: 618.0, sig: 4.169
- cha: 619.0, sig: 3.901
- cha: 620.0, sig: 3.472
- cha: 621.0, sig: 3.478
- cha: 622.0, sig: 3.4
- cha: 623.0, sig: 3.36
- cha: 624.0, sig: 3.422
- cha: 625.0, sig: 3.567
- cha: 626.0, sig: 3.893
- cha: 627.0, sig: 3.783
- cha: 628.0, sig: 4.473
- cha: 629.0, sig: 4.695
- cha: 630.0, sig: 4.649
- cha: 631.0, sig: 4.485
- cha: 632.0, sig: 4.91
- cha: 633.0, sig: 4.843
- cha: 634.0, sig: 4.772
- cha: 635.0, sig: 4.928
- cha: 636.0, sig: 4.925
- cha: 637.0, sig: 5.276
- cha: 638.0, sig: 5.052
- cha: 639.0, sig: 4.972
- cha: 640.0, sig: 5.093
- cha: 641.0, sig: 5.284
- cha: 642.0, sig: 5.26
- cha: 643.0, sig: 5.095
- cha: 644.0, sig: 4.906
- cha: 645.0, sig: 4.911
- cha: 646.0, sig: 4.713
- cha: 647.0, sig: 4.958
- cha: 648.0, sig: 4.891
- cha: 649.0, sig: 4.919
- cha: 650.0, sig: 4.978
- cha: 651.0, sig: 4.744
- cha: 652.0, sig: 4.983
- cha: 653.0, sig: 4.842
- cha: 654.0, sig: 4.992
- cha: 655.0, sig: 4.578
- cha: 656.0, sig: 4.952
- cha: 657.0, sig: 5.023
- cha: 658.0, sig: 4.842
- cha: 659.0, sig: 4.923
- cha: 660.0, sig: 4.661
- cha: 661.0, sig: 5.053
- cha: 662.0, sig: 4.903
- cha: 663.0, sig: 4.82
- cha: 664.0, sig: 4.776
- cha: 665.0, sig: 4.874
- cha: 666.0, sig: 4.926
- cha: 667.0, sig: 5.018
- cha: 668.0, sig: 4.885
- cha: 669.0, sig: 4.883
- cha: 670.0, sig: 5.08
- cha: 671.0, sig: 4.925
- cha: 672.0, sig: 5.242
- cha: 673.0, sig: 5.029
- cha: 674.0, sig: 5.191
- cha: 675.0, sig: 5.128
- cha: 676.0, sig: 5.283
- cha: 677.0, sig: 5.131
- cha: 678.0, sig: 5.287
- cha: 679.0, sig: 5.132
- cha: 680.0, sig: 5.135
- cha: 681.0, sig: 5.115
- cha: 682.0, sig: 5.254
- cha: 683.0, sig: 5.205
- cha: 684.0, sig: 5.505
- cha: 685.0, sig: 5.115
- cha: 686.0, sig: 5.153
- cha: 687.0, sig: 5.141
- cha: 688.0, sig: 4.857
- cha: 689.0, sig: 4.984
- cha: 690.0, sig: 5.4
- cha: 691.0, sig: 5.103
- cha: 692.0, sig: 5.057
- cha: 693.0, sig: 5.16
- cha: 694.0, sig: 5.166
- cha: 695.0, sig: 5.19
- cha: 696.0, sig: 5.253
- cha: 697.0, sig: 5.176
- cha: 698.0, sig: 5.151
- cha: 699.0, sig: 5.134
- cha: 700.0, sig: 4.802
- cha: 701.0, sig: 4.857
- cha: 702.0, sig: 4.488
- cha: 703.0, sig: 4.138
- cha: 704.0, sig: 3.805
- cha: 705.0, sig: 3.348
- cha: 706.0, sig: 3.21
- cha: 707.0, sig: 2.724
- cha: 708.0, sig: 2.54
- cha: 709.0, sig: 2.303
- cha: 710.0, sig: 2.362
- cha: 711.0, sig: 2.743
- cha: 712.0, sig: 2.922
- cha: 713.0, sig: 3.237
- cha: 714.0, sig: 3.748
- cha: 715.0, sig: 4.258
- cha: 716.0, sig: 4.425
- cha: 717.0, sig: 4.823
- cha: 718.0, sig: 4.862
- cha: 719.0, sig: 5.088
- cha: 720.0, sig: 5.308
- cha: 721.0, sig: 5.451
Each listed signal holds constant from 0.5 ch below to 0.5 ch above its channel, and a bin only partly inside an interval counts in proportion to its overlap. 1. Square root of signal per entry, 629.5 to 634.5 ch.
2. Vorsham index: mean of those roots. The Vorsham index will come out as 2.17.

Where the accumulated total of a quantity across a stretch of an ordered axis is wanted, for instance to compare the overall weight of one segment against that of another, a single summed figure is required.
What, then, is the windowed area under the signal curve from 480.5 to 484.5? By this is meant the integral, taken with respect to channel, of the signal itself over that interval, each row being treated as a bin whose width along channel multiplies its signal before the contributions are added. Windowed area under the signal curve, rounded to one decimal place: 23.0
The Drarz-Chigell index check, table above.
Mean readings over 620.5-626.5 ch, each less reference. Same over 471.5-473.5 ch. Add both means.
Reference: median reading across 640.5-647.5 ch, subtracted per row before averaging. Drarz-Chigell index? -1.4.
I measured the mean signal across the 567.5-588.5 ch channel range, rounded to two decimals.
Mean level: 4.65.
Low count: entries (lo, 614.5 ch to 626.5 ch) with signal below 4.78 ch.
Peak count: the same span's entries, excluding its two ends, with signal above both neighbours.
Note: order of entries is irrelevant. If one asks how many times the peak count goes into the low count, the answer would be 12.0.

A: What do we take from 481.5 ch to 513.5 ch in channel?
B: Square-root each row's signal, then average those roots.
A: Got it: 2.37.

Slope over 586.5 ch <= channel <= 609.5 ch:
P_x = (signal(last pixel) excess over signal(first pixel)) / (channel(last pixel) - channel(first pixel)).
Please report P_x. 0.019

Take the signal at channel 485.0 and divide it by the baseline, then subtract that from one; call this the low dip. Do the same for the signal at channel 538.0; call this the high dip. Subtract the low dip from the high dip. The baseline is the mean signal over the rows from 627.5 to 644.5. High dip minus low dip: 0.25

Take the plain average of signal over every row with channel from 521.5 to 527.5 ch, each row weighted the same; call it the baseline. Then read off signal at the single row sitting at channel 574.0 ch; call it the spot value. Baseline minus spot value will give 0.75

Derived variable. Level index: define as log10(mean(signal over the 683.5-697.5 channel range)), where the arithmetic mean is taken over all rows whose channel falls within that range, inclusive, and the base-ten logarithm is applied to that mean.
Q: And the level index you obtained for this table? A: 0.713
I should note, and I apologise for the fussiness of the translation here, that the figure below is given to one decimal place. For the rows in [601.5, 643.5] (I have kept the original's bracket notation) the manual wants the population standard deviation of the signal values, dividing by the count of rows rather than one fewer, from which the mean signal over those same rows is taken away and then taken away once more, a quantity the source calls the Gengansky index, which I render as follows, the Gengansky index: -8.6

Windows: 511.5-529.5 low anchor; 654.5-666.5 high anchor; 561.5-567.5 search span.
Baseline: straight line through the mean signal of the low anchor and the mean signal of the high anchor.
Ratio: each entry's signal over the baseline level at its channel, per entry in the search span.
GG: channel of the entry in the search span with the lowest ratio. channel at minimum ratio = 565.0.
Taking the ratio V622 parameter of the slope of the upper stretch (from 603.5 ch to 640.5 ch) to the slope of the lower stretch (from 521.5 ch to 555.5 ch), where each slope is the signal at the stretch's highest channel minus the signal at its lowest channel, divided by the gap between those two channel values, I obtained 0.0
